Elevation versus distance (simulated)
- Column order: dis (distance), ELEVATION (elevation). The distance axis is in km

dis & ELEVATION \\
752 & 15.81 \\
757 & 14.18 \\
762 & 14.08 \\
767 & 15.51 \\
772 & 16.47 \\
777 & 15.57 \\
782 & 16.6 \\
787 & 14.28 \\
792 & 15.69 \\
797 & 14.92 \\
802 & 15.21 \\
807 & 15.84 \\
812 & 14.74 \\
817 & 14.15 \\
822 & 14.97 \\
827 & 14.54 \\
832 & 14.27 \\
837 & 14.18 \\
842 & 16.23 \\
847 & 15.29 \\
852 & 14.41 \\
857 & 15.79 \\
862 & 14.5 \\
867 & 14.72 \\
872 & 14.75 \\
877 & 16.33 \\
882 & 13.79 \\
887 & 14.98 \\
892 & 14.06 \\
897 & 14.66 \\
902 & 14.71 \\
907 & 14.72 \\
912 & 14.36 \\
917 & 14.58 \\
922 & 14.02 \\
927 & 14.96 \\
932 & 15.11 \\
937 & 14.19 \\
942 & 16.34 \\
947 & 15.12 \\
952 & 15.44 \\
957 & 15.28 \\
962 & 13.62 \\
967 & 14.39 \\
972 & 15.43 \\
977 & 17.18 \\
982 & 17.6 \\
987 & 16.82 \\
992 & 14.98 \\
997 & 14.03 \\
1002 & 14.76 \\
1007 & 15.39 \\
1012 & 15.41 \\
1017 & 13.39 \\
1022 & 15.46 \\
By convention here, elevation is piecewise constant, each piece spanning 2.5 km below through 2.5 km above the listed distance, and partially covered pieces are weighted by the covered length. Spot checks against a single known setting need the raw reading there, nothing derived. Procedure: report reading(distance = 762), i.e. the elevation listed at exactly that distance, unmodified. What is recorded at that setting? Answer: 14.08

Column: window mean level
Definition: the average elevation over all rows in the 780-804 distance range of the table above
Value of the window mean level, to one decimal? 15.3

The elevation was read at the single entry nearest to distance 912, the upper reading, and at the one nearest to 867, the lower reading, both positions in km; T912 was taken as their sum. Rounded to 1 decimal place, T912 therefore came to 29.1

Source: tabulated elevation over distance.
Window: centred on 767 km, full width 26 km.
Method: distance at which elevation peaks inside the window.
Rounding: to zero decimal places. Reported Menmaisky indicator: 772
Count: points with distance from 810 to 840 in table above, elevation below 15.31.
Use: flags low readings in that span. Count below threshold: 6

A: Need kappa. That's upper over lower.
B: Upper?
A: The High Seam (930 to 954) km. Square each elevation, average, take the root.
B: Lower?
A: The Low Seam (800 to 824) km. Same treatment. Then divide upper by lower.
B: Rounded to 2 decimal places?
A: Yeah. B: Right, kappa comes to 1.02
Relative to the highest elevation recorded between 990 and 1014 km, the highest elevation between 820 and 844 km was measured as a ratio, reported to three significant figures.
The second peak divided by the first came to 1.05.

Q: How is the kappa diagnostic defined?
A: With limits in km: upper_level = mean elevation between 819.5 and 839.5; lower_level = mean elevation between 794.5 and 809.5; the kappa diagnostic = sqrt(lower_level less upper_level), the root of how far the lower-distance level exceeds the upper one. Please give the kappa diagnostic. 0.91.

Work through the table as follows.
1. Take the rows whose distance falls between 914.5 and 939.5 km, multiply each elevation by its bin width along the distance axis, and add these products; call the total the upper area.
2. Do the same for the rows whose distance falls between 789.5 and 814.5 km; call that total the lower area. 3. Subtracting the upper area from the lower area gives 18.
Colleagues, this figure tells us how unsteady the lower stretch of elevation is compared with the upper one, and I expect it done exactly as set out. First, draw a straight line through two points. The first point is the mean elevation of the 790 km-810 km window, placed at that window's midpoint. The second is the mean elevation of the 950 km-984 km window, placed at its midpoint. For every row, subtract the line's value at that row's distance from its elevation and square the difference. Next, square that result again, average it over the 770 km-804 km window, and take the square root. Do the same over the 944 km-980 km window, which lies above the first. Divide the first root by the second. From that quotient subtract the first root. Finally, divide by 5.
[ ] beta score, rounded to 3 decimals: -0.076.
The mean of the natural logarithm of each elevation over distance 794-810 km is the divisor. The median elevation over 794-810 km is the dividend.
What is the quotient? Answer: 5.57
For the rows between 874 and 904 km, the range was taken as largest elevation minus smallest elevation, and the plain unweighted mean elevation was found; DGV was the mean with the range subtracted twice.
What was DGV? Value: 9.7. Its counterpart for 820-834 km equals 13.2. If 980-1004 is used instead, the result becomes 8.5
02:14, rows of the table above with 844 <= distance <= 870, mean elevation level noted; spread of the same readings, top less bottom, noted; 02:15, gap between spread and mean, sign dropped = 13.6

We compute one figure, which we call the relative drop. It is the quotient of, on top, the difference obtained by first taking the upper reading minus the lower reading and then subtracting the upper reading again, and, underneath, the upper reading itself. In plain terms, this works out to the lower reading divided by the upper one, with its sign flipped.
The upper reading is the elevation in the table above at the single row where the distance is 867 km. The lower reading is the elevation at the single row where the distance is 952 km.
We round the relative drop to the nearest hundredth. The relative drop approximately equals -1.05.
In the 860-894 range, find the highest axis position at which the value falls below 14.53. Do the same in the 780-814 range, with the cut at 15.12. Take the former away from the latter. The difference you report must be -80 km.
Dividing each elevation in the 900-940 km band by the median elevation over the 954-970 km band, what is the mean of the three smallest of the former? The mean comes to 0.99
